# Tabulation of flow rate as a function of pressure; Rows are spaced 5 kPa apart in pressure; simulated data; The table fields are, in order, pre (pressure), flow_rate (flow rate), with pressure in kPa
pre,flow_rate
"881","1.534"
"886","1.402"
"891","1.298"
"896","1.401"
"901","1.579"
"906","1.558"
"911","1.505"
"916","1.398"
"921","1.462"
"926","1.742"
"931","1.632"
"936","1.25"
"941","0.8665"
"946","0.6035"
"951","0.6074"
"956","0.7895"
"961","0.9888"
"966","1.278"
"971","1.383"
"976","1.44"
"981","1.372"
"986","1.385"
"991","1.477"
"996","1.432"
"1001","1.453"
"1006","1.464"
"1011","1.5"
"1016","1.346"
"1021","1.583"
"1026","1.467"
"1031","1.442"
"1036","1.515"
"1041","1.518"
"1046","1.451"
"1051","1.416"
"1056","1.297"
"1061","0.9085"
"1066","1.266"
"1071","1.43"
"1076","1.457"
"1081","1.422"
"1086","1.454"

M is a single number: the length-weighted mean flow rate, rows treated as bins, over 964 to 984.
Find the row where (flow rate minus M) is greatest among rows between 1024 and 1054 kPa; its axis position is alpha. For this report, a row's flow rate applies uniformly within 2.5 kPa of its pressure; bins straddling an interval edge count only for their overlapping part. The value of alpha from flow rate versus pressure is 1041 kPa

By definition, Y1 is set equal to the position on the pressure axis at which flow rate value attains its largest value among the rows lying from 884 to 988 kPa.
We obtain 926 kPa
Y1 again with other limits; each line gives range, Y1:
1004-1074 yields 1021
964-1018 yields 1011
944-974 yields 971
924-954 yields 926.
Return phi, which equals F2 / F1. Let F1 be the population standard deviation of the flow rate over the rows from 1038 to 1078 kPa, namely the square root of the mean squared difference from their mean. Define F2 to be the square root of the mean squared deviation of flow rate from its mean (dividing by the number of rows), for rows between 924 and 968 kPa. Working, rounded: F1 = 0.18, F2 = 0.39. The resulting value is 2.2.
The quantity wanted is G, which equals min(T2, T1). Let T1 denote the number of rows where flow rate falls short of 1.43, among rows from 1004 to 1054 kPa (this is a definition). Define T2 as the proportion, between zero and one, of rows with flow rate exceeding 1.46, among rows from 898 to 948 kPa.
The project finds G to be 0.60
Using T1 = 2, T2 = 0.6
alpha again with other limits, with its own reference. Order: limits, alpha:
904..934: 926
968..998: 991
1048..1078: 1076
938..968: 966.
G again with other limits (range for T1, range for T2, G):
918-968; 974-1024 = 0.40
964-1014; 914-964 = 0.30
